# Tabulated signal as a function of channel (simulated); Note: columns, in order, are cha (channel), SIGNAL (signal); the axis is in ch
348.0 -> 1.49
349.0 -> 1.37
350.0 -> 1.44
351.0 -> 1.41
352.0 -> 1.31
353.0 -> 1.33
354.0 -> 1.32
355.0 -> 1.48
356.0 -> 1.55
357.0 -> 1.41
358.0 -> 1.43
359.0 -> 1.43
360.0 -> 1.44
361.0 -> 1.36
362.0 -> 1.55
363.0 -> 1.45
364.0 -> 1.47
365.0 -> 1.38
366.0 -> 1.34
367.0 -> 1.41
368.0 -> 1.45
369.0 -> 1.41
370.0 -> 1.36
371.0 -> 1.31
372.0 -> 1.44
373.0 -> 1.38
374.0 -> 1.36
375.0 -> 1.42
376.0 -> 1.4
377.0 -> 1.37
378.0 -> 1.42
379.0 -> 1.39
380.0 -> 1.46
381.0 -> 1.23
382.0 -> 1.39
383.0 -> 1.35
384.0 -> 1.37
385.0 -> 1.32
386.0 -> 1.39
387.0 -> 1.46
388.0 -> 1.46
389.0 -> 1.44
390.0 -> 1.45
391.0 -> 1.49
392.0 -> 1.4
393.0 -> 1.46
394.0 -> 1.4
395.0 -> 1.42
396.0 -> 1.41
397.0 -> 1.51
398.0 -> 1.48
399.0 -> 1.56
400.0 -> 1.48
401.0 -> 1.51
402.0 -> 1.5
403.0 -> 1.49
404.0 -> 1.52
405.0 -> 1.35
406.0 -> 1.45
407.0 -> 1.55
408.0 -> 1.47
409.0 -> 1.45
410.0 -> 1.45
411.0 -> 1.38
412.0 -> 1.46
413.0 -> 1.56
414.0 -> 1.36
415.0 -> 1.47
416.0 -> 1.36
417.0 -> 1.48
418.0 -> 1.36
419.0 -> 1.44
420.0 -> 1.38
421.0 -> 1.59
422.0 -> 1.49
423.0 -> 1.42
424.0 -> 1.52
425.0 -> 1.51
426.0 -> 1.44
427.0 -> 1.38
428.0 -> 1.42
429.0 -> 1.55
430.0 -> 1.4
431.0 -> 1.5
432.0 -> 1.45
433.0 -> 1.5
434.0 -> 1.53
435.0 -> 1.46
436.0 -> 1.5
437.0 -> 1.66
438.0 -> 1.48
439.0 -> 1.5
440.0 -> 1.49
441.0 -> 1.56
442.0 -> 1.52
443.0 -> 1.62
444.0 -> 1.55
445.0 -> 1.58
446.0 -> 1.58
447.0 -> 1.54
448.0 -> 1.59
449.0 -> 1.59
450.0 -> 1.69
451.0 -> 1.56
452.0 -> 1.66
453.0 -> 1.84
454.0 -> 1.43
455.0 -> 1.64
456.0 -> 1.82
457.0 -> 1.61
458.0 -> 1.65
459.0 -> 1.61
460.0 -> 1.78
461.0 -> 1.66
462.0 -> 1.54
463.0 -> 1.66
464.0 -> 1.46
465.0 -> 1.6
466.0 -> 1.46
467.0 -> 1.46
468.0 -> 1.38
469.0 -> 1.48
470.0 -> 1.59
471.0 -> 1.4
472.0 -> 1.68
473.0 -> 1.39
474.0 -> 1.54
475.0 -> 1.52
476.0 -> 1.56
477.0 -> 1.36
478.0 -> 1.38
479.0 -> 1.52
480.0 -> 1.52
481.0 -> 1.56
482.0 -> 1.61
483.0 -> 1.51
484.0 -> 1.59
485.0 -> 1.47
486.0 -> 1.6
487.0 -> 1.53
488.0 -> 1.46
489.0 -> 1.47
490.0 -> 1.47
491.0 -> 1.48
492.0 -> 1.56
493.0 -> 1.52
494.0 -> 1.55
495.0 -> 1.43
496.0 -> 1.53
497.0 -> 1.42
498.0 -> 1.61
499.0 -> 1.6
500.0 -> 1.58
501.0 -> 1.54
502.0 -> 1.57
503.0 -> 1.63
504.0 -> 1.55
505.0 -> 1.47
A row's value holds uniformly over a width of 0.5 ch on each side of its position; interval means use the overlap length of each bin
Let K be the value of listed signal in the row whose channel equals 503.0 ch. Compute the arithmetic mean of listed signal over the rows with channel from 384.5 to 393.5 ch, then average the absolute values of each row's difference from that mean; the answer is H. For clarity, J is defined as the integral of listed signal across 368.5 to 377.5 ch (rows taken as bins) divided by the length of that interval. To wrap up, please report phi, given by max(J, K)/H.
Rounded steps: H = 0.040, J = 1.38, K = 1.63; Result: 41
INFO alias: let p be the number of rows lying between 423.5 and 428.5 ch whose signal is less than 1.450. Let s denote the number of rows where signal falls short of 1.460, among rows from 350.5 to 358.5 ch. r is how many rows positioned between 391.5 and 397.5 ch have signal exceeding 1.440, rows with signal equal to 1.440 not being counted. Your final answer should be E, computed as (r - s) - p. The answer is -7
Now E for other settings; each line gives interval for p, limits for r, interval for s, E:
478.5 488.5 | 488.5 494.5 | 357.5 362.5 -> 2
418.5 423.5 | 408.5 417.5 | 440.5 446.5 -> 3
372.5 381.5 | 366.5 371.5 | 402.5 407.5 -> -9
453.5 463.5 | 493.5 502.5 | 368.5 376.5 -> -2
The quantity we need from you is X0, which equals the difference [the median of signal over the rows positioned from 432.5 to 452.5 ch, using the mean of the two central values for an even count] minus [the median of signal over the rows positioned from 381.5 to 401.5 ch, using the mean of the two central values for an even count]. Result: 0.11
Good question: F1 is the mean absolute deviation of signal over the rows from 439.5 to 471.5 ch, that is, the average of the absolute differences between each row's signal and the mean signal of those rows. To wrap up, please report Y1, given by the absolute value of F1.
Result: 0.082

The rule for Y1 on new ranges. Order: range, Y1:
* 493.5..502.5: 0.051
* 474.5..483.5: 0.060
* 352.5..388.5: 0.050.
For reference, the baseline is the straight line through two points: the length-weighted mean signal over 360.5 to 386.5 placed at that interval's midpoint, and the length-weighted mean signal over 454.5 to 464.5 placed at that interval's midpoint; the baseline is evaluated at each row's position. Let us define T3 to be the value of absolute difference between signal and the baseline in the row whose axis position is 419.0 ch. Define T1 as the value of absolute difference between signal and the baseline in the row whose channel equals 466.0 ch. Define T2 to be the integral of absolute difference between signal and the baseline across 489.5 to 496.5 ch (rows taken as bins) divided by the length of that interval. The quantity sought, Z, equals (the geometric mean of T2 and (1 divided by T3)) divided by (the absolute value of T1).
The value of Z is 8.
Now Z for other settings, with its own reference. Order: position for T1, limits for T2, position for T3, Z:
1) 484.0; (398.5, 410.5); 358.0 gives 6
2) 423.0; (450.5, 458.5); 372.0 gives 11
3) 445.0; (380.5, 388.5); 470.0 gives 43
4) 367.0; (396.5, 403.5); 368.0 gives 18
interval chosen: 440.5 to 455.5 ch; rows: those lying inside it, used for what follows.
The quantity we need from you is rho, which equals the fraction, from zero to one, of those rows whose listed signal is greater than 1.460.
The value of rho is 0.9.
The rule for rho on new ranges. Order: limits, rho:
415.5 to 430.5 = 0.4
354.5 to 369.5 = 0.3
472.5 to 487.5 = 0.8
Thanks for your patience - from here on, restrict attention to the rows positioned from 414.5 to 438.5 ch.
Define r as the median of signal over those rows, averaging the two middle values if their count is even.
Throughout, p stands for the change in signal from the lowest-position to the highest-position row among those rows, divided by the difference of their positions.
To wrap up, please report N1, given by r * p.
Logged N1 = 0.00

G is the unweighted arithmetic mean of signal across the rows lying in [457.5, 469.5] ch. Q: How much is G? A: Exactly 1.56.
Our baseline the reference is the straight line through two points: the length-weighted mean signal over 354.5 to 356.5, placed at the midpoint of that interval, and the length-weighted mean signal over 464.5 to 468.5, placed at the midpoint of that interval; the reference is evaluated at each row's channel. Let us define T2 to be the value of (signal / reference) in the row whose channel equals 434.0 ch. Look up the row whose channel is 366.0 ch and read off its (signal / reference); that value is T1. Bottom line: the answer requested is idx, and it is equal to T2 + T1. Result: 1.92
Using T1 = 0.89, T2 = 1.03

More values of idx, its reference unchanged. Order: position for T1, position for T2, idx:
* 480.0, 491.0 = 2.04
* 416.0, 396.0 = 1.85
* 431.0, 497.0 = 1.98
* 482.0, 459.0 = 2.19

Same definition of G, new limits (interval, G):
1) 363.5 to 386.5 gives 1.38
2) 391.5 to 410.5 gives 1.47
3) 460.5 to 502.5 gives 1.52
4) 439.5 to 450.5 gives 1.57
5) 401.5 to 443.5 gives 1.48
